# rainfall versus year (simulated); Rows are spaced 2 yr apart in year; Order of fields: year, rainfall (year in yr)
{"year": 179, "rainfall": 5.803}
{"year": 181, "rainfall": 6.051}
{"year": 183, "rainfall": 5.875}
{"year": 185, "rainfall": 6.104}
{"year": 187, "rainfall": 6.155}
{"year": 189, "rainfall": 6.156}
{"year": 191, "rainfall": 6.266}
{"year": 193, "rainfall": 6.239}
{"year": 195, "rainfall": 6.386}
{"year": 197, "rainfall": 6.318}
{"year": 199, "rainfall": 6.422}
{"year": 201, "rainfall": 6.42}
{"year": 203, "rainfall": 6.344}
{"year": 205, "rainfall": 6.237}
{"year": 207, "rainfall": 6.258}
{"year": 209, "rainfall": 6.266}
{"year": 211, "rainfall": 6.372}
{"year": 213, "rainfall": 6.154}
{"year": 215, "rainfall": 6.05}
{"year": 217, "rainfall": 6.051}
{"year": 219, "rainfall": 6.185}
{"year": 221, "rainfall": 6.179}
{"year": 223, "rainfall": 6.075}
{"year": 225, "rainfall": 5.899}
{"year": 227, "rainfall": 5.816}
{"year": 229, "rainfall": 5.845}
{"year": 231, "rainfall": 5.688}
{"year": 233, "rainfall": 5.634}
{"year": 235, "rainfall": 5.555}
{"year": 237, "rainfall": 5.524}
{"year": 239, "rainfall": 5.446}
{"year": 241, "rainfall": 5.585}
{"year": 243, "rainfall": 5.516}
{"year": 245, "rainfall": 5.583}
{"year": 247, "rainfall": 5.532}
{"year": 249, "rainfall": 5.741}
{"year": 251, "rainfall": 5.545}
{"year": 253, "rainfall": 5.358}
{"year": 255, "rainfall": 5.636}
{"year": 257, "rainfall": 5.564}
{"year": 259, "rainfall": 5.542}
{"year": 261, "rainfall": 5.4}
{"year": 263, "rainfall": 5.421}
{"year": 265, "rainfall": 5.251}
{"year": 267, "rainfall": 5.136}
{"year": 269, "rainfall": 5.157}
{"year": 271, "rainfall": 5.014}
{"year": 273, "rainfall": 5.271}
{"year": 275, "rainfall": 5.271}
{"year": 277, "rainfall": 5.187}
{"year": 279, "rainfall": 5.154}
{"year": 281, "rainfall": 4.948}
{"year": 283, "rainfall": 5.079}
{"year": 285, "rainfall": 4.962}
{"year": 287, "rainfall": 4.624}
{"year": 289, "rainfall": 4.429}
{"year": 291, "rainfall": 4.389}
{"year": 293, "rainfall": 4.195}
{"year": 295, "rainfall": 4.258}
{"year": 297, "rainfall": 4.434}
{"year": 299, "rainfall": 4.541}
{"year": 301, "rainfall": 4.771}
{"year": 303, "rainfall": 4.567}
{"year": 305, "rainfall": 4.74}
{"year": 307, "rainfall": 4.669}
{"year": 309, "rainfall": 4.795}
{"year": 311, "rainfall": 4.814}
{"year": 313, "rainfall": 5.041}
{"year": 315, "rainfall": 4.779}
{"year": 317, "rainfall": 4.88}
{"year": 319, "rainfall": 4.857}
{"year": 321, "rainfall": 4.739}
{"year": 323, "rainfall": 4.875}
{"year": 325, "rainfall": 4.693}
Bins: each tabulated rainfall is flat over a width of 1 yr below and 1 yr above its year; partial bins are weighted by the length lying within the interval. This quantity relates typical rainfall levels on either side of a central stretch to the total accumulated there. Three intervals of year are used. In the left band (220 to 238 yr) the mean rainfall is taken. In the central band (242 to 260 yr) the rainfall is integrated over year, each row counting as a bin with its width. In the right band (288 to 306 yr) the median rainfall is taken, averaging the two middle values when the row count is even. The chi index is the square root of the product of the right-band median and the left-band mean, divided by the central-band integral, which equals 0.0507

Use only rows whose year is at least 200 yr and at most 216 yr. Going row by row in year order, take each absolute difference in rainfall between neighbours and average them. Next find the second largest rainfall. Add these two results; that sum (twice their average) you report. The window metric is 6.5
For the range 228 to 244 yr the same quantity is 5.8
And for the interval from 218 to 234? 6.3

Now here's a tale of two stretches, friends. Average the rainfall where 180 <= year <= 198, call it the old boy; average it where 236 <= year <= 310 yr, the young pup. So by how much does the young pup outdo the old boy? -1.08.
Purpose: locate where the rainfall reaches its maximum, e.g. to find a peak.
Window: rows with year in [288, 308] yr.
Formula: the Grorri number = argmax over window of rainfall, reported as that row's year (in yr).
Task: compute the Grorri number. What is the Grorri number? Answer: 301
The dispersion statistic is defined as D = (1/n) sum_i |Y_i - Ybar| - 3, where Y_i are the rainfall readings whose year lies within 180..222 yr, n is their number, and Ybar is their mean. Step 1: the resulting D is -2.89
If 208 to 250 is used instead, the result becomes -2.75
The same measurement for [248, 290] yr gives -2.76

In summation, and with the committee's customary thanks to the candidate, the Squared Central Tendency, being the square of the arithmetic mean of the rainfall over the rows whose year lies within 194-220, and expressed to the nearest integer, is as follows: 39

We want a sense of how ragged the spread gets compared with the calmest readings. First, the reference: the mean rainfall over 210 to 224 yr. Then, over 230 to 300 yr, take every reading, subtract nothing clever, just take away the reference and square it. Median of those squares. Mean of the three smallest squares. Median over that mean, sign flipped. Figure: -3.6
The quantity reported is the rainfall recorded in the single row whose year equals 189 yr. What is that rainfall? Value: 6.156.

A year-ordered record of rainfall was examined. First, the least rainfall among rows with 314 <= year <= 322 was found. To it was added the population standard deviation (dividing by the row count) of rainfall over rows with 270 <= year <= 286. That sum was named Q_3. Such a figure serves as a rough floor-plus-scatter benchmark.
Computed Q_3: 4.86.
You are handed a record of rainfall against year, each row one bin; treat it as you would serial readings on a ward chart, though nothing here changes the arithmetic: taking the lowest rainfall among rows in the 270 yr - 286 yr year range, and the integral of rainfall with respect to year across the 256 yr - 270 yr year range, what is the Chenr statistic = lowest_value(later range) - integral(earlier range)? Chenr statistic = -70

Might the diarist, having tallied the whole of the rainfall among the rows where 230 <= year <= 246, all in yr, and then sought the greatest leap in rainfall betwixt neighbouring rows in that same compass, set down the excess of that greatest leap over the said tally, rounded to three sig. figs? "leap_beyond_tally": -44.4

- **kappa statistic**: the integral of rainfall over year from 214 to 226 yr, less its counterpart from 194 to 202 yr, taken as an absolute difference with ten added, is 32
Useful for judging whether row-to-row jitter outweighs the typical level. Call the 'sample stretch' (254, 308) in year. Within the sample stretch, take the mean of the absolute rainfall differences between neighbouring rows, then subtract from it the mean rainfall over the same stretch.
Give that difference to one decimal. -4.8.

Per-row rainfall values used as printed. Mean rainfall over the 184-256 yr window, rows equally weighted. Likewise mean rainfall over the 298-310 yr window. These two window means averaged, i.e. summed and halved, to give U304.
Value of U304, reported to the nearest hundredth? 5.32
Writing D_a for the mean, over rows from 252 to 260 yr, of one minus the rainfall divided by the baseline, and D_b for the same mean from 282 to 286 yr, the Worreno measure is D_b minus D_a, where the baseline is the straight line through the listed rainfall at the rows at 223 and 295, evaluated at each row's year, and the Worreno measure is -0.053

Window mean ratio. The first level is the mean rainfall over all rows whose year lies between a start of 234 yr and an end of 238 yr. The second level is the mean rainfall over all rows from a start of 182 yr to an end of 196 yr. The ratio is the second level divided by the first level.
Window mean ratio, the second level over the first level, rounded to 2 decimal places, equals 1.11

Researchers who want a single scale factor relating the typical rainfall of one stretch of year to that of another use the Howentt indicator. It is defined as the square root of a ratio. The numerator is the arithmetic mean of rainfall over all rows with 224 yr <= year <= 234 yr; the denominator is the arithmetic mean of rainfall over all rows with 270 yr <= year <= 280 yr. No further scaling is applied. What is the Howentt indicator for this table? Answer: 1.06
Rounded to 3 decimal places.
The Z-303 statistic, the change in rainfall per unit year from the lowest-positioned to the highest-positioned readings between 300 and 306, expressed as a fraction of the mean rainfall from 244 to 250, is -0.001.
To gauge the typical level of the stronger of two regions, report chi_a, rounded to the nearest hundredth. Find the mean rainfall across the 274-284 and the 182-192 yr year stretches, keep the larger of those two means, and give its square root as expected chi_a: 2.47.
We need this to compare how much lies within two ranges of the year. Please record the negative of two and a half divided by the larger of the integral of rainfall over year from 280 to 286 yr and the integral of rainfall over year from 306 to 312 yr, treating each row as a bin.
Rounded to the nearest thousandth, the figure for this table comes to -0.083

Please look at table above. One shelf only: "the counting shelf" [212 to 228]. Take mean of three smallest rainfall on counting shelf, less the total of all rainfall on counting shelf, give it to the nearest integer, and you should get -42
